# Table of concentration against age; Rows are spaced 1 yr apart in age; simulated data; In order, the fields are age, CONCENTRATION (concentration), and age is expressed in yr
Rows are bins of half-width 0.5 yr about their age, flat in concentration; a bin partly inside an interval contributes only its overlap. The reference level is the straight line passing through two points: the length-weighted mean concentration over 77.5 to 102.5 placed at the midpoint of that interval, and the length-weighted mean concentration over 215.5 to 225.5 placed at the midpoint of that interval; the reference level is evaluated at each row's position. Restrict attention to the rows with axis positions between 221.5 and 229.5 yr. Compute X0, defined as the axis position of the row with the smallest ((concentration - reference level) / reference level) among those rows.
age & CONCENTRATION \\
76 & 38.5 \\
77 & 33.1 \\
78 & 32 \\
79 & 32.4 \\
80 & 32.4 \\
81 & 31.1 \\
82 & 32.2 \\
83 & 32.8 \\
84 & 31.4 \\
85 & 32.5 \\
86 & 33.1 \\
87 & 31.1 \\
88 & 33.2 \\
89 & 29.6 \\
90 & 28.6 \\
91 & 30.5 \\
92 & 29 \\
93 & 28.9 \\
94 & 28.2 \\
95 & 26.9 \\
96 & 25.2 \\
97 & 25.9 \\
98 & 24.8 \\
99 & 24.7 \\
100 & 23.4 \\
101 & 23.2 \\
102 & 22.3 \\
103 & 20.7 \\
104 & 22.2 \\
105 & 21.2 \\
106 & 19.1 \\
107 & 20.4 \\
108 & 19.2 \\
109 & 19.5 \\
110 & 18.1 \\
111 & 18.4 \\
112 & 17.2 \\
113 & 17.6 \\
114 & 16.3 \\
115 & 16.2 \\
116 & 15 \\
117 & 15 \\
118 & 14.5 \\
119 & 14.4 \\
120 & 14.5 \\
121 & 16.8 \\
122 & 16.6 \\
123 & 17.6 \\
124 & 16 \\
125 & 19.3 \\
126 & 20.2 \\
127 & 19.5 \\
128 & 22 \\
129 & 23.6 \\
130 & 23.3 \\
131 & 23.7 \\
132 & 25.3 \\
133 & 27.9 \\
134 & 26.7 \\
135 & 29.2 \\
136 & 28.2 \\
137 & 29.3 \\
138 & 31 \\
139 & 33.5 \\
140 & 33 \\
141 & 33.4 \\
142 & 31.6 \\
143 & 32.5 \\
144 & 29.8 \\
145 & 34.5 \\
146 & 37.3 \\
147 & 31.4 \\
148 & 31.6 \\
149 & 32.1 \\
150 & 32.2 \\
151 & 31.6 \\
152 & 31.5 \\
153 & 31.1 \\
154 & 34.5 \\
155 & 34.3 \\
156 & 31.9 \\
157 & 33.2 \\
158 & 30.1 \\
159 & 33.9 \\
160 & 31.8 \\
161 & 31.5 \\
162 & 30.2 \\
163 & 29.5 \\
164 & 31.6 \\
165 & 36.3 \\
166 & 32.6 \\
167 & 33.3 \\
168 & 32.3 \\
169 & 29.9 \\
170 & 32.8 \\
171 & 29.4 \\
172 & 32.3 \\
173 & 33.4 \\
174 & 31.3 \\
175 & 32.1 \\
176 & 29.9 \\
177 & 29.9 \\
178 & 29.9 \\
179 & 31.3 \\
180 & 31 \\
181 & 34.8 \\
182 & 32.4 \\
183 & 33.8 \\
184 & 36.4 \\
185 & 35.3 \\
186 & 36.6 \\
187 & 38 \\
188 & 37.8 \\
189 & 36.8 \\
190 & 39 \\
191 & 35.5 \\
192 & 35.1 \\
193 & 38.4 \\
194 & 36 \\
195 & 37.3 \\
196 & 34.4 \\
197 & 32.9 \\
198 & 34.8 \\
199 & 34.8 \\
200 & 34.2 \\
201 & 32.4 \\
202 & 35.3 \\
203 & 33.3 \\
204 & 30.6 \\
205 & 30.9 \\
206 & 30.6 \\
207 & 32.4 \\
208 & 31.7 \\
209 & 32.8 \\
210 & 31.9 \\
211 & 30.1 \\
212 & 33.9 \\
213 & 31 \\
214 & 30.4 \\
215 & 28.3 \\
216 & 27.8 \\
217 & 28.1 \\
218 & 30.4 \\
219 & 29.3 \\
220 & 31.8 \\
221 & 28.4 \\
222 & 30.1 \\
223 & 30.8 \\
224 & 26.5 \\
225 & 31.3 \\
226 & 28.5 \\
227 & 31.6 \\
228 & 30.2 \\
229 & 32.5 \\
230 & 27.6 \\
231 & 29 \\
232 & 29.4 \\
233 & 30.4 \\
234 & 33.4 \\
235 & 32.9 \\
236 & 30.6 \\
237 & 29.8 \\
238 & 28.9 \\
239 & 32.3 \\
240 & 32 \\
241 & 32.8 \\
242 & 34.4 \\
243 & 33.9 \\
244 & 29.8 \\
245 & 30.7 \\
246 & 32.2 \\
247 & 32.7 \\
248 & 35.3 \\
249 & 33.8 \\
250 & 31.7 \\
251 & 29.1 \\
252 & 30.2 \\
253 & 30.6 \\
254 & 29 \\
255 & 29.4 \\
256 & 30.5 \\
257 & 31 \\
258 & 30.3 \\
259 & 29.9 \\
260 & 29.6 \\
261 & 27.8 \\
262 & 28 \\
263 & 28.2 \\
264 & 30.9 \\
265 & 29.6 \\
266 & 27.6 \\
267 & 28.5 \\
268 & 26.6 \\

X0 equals 224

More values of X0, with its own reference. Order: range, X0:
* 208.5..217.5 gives 216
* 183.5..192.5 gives 192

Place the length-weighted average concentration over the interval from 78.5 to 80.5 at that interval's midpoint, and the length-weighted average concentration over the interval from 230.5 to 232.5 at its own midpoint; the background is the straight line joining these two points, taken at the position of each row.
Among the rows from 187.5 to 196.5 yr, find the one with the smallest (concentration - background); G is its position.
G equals 196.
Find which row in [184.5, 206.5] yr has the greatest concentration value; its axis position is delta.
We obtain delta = 190 yr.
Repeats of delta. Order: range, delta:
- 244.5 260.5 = 248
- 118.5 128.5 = 128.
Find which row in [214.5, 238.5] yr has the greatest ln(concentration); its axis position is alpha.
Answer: 234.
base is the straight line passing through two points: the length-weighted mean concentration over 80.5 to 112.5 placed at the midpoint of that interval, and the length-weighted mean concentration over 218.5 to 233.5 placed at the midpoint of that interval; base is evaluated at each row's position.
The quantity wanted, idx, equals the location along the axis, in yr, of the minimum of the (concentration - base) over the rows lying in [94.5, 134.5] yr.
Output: 119 yr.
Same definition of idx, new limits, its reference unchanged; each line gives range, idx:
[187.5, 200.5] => 197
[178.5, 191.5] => 180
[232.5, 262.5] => 261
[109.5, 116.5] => 116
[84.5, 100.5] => 100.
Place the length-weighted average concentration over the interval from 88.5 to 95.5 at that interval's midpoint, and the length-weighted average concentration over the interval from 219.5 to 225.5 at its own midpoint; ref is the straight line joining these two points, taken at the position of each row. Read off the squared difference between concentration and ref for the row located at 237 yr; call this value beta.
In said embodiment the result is 0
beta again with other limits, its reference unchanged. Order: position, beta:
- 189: 52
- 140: 15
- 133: 2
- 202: 32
